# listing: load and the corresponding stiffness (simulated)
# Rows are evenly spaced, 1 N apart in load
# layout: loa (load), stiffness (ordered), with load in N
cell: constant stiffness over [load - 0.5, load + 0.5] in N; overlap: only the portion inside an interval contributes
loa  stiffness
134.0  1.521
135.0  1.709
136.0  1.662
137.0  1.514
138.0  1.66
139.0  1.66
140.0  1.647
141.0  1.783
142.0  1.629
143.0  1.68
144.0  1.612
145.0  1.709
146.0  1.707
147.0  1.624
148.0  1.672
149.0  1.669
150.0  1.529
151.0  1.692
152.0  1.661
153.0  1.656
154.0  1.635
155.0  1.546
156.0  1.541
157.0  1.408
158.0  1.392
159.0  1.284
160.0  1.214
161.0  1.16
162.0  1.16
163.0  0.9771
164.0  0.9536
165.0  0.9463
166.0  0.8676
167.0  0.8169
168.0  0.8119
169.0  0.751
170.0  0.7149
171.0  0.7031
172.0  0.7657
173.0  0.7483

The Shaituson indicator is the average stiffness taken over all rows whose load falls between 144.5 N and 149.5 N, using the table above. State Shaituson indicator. 1.68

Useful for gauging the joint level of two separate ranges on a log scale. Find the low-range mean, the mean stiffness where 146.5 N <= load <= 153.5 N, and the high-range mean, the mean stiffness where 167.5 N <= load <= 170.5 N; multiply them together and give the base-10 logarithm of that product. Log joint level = 0.10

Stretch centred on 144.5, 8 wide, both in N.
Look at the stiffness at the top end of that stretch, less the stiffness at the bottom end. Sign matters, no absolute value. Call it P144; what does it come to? -0.11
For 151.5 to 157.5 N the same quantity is -0.25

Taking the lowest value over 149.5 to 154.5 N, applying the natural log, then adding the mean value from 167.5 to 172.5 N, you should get 1.2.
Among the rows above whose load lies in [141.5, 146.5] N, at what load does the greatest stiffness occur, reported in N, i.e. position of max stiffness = 145.0 N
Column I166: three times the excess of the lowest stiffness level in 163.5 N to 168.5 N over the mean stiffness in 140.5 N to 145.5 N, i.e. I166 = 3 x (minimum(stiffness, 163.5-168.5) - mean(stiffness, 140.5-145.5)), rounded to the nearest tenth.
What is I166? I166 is -2.6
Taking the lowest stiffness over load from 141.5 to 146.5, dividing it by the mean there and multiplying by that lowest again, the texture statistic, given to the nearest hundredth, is 1.56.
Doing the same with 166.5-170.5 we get 0.66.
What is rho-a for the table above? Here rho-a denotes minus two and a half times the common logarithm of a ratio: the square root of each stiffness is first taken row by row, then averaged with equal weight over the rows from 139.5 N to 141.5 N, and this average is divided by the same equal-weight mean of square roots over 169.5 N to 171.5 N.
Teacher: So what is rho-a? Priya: -0.48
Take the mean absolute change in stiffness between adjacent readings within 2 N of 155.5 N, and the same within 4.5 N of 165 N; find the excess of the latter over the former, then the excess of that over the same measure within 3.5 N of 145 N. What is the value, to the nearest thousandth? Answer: -0.083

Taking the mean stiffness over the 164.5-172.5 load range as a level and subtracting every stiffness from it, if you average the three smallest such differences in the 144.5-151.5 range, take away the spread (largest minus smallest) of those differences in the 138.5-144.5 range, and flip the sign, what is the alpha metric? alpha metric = 1.1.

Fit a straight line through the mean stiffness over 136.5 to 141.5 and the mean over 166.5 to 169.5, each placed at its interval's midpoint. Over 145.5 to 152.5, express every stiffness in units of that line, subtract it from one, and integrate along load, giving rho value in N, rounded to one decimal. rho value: -1.5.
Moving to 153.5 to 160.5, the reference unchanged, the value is -1.9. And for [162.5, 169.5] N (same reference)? -0.2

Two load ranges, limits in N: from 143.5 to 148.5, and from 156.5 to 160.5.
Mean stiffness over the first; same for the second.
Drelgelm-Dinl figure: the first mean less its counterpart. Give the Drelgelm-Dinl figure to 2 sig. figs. 0.34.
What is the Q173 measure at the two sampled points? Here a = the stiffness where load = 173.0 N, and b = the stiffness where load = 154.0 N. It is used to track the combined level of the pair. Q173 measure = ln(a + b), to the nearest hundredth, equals 0.87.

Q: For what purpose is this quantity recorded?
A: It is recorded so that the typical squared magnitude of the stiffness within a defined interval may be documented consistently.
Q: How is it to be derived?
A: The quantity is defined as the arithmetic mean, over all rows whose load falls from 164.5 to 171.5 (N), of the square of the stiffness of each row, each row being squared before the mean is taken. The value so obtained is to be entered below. 0.6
